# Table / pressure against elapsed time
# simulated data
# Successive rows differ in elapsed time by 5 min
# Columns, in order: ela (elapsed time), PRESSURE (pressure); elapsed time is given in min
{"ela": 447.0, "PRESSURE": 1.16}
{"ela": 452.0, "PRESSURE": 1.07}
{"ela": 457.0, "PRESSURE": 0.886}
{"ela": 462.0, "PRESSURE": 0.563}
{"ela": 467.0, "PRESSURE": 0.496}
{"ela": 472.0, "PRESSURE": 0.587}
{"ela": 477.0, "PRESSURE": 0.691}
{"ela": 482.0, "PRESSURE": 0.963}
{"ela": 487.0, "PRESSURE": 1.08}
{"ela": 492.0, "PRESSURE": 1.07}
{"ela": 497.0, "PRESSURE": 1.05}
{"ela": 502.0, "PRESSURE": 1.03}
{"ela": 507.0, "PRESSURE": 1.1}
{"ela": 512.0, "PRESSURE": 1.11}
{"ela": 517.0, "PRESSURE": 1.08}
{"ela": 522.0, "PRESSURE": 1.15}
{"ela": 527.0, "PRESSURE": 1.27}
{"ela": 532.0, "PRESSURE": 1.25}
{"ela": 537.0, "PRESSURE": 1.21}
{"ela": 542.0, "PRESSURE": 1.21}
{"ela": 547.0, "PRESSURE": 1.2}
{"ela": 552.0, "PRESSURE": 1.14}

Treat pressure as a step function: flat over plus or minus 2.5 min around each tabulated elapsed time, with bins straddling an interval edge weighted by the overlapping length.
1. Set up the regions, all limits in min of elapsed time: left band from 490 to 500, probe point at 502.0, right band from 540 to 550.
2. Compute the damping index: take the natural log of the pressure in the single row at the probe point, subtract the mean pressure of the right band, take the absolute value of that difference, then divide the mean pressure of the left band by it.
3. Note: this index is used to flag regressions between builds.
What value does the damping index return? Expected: 0.90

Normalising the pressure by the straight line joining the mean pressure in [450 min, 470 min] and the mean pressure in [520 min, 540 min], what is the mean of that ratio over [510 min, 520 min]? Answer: 0.98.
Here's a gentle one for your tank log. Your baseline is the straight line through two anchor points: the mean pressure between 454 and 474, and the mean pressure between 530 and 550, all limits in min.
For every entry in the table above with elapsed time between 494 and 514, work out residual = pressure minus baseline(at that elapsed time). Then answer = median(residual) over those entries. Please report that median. 0.12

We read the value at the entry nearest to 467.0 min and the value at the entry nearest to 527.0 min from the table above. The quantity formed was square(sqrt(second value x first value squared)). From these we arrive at 0.31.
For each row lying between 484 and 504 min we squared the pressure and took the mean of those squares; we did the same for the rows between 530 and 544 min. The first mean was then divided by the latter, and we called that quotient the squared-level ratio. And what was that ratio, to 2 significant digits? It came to 0.75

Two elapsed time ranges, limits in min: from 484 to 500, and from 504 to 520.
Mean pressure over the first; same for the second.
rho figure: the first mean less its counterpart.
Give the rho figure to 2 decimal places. -0.03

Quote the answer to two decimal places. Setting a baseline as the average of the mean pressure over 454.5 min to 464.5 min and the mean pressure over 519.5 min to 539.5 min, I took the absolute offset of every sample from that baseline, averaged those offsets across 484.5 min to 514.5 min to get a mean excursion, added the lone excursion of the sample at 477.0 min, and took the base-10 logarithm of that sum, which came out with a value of -0.42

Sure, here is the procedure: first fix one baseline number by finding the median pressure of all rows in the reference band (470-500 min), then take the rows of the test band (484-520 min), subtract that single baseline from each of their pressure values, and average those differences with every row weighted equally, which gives 0.07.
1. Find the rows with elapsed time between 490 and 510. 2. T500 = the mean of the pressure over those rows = 1.1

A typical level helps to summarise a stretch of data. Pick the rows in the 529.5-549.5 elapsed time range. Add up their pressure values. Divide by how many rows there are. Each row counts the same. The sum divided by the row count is 1.22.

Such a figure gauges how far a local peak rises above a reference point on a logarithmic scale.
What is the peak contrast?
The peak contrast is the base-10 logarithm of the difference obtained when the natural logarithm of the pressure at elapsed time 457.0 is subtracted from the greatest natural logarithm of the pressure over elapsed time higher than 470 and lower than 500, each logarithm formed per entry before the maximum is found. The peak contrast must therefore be -0.70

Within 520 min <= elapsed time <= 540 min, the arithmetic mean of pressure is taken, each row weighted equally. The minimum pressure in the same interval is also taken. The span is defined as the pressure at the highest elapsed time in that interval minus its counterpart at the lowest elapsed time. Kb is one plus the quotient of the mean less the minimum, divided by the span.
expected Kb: 2.2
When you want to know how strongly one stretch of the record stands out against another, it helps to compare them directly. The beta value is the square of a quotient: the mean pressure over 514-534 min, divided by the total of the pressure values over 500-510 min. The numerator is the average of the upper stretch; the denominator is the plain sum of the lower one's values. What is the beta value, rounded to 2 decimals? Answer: 0.31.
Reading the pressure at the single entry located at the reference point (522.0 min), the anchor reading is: 1.15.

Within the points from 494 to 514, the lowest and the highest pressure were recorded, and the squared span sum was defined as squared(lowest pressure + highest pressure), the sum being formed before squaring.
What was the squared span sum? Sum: 4.6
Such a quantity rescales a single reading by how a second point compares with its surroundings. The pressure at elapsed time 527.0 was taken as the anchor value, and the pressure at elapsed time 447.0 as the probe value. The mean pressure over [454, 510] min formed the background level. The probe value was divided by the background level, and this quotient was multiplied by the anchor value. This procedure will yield 1.7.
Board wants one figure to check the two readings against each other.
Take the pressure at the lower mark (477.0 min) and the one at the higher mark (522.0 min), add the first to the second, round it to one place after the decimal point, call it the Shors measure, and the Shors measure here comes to 1.8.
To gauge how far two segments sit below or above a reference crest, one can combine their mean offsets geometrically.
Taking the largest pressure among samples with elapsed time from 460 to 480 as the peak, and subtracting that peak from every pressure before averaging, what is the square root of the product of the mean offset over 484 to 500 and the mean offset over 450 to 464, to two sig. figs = 0.24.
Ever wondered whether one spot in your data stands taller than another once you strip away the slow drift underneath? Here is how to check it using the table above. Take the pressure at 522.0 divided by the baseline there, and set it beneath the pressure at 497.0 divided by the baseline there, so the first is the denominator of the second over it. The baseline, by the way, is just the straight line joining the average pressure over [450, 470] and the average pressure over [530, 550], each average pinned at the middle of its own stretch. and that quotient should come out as 1.05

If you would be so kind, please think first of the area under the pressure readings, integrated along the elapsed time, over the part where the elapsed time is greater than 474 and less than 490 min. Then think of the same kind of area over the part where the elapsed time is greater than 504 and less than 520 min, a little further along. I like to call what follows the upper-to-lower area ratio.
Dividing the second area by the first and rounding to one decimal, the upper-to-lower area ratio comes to 1.2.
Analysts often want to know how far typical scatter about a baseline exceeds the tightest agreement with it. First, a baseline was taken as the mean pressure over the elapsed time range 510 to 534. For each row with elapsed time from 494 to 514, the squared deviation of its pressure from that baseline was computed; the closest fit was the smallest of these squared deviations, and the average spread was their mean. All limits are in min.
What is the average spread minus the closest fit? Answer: 0.007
